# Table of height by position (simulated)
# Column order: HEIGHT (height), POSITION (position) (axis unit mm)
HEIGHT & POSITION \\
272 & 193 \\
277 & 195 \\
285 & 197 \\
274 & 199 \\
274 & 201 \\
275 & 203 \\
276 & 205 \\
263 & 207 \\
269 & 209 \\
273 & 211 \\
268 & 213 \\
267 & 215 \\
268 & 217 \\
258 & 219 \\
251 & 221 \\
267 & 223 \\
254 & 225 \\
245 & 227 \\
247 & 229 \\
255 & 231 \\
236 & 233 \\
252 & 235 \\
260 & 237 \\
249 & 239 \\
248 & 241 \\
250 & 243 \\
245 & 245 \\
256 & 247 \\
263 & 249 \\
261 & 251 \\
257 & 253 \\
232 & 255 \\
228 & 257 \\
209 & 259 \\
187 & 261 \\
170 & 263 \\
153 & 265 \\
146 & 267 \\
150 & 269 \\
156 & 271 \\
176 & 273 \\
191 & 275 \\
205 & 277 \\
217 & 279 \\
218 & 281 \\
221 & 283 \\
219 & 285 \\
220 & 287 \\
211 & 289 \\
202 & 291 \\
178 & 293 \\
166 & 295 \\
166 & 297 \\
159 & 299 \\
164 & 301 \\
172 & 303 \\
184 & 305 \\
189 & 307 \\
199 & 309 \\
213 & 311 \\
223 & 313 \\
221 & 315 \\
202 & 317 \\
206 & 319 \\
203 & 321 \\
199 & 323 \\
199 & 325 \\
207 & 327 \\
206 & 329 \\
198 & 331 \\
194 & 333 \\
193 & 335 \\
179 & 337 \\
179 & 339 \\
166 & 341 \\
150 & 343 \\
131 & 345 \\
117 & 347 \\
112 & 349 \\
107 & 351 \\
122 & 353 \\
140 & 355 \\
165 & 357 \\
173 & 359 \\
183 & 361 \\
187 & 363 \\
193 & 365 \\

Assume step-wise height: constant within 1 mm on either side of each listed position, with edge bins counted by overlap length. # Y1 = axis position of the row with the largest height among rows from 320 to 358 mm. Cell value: 327 mm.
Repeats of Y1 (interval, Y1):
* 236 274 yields 249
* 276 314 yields 313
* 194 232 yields 197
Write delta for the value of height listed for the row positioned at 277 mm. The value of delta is 205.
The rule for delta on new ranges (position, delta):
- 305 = 184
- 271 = 156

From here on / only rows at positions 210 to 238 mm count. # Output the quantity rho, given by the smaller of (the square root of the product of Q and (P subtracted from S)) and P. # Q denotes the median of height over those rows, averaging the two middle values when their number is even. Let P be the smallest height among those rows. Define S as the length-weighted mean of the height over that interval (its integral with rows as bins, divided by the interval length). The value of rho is 74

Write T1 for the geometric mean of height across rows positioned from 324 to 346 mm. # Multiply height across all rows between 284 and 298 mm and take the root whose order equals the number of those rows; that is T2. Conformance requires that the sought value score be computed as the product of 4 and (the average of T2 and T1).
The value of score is 747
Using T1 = 180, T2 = 193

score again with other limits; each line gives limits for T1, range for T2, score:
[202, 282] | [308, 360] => 807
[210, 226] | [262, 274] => 843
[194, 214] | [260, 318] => 921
